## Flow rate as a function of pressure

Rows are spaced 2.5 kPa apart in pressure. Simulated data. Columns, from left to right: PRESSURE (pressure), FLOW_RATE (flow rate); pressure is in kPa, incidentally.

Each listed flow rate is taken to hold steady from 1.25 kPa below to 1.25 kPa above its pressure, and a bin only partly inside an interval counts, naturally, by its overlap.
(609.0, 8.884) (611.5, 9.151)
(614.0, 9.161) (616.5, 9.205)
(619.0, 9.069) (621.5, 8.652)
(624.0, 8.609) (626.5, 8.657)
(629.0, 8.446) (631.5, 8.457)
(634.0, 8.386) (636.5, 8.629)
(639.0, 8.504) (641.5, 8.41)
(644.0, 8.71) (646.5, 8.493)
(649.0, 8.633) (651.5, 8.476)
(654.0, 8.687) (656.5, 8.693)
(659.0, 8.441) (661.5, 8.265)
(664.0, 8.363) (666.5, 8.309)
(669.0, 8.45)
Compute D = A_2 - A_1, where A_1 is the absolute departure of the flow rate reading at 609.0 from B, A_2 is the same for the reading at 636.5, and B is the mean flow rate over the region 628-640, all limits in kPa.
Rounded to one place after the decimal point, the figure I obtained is -0.3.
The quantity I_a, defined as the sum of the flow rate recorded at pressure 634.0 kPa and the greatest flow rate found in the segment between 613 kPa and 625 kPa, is 17.6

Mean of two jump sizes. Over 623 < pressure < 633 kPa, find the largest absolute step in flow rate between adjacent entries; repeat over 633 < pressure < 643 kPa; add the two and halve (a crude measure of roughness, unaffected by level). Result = 0.227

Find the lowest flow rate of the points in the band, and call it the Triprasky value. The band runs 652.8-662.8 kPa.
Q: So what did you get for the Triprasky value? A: 8.265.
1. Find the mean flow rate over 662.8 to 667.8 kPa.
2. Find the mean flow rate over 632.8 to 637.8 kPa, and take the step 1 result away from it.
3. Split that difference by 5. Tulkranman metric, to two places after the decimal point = 0.03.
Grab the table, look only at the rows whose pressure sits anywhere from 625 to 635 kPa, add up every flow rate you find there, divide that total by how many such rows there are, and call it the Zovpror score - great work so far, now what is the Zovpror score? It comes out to 8.49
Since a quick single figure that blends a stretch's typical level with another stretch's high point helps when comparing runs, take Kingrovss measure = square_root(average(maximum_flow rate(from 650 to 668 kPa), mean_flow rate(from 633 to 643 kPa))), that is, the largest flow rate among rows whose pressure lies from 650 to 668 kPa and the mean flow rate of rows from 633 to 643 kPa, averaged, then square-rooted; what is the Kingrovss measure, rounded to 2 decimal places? 2.93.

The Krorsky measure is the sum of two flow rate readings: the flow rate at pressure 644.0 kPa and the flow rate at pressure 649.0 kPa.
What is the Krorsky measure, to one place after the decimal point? 17.3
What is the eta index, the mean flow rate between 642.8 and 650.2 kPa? 8.61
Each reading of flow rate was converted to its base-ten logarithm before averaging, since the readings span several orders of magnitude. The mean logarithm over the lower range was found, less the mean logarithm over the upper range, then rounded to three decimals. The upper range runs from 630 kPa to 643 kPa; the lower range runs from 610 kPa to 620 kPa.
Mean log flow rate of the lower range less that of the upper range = 0.033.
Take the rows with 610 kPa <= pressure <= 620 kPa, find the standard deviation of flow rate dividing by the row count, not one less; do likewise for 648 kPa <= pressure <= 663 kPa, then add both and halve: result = 0.102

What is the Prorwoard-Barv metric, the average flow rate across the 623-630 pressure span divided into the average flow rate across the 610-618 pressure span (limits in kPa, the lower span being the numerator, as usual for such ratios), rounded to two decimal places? 1.07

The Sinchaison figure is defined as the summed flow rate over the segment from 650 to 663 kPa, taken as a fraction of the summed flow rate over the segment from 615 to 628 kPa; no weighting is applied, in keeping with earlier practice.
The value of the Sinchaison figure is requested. 0.963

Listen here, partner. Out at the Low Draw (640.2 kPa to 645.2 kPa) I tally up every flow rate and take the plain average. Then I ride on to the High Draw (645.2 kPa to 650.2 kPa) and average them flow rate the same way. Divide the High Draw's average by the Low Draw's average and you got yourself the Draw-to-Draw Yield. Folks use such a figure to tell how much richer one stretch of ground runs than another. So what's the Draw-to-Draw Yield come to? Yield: 1.00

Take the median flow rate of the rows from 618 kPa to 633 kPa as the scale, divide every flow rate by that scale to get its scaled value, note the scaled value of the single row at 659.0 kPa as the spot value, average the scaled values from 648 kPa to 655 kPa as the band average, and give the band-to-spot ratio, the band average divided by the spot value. 1.02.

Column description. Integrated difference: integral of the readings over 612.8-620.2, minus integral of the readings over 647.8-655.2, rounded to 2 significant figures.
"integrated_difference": 4.1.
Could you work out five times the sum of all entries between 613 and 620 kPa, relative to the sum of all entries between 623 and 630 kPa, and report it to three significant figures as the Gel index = 5.34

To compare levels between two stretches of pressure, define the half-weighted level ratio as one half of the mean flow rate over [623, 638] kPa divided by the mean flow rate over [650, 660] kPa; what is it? 0.497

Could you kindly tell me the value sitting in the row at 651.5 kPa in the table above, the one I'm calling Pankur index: 8.476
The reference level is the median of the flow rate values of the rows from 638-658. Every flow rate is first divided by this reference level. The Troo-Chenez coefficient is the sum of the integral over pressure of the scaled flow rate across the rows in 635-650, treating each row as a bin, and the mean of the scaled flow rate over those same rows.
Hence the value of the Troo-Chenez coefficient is 16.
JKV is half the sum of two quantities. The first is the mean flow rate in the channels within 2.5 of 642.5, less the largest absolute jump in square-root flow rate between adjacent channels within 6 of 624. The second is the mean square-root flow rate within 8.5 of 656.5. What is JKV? 5.70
